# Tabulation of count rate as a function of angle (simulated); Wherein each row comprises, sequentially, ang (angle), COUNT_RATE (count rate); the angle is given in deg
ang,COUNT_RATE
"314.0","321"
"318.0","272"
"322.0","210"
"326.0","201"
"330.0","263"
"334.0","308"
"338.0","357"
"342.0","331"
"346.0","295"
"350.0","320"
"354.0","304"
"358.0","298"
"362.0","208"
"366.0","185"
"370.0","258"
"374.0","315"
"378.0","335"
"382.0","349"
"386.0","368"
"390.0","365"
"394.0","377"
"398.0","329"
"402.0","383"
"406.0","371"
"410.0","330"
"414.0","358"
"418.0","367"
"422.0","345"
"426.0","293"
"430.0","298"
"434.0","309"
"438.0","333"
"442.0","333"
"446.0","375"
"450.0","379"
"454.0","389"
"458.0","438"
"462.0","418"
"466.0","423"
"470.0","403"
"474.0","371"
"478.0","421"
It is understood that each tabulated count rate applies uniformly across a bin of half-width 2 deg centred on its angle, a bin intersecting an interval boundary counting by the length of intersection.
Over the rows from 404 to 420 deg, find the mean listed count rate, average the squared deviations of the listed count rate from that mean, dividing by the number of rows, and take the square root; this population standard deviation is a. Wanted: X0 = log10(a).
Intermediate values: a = 16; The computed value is 1.20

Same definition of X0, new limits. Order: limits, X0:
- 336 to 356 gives 1.34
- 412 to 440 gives 1.44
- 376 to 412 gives 1.30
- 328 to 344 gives 1.54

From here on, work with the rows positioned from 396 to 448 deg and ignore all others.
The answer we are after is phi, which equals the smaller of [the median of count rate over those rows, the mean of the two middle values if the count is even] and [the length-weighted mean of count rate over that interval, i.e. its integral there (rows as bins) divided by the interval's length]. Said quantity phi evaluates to 333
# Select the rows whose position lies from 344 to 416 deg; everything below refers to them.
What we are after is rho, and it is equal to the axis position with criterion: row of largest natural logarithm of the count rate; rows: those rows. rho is 402.0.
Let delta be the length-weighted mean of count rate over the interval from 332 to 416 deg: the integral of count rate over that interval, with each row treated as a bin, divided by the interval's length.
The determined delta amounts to 321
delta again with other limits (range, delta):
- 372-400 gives 348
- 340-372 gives 275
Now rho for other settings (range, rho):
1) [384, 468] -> 458.0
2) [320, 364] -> 338.0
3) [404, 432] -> 406.0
